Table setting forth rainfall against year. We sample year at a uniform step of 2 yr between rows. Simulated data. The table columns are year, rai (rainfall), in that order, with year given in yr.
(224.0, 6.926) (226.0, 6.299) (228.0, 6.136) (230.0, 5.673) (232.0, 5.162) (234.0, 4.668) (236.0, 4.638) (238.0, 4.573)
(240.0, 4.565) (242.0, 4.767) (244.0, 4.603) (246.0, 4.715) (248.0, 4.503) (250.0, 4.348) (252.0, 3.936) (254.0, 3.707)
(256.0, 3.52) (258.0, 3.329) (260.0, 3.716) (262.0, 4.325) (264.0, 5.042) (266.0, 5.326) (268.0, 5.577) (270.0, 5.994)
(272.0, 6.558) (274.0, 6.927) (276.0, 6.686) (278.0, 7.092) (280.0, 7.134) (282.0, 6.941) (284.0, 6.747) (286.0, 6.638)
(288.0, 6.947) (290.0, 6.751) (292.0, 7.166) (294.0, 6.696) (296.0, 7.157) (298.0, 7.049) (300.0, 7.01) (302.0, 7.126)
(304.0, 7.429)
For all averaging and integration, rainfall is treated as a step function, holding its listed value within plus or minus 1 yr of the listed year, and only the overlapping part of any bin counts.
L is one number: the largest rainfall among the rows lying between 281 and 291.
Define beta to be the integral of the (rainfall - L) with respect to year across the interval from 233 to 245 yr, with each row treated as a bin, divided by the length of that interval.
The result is -2.3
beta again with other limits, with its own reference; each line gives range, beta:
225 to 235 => -1.4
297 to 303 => 0.1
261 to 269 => -1.9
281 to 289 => -0.1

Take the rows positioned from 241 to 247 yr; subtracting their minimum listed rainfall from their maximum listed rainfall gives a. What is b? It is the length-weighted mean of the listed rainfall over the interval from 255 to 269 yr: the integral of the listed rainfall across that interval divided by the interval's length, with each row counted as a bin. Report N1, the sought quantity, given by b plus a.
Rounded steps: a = 0.2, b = 4.4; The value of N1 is 4.6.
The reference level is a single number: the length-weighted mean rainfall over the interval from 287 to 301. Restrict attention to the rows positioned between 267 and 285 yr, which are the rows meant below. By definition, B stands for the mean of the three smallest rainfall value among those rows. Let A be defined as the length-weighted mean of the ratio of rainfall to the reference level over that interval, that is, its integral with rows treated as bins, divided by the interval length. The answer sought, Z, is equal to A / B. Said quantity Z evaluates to 0.157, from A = 0.95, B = 6.0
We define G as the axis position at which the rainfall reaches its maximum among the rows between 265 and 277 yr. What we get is 274.0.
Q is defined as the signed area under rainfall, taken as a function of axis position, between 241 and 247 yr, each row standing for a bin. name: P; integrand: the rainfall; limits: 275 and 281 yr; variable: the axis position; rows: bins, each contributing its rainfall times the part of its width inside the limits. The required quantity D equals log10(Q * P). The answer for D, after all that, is 3.07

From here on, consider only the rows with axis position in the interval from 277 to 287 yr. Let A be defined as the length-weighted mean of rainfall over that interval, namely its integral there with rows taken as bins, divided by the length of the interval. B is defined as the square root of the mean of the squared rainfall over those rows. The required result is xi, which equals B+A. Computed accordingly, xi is 14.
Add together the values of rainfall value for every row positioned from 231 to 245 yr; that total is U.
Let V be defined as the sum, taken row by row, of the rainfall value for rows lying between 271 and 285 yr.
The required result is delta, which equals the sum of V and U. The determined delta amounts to 81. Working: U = 33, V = 48.1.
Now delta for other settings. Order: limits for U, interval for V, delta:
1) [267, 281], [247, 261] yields 73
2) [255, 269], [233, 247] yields 63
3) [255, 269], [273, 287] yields 79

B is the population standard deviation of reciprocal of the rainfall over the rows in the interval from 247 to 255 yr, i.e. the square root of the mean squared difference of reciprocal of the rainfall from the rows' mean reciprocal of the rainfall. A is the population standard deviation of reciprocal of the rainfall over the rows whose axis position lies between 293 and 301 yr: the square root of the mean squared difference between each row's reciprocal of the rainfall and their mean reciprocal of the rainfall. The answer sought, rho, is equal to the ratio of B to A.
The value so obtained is 5.3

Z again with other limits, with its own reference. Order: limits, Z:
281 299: 0.148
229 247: 0.151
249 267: 0.169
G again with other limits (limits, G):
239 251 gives 242.0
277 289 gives 280.0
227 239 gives 228.0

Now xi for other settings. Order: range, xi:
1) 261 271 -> 11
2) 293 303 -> 14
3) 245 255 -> 8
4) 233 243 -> 9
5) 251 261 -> 7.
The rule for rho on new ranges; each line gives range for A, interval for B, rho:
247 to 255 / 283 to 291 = 0.1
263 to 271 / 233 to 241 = 0.2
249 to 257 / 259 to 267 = 1.6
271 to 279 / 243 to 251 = 1.5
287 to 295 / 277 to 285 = 0.8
